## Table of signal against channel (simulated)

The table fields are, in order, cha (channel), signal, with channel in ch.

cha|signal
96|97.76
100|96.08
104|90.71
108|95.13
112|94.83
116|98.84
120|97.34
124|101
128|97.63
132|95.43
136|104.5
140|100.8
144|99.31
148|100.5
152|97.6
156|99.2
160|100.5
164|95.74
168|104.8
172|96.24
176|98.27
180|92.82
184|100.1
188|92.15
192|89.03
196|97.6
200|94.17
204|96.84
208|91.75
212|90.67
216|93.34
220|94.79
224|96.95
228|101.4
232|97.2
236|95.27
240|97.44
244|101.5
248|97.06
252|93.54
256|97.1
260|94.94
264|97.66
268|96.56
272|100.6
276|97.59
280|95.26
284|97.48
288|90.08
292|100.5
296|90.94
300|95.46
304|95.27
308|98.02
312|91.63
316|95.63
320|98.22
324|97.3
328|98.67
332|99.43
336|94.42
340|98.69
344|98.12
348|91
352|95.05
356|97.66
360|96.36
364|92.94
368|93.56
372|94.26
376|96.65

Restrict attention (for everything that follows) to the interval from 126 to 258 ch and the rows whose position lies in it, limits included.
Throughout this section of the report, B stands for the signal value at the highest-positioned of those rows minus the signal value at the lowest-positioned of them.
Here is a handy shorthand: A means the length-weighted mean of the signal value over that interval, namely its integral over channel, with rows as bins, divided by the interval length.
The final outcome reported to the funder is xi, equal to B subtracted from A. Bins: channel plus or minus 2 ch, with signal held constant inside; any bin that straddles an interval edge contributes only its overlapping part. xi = 98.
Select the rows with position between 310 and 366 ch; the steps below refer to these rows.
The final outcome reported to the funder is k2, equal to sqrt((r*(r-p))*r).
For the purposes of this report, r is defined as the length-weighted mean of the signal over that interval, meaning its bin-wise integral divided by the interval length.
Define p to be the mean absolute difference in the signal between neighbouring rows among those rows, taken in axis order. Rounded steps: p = 2.9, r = 96.1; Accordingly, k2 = 927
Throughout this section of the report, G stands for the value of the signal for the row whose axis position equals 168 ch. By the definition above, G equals 104.8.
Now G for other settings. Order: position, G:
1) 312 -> 91.63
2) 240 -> 97.44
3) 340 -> 98.69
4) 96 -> 97.76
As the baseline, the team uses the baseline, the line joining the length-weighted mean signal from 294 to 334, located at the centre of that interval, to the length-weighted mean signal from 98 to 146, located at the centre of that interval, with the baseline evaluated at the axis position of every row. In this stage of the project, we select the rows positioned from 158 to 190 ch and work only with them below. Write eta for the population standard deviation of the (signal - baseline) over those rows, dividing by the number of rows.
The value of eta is 3.9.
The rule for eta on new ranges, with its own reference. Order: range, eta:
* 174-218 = 3.3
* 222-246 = 2.3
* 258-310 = 3.0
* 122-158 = 2.4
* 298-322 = 2.2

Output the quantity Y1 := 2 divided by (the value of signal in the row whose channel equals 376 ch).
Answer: 0.0207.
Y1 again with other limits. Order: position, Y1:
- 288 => 0.0222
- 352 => 0.0210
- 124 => 0.0198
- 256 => 0.0206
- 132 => 0.0210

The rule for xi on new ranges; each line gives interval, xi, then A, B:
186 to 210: 94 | 93.6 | 0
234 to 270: 95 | 96.8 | 1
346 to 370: 92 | 94.4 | 3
